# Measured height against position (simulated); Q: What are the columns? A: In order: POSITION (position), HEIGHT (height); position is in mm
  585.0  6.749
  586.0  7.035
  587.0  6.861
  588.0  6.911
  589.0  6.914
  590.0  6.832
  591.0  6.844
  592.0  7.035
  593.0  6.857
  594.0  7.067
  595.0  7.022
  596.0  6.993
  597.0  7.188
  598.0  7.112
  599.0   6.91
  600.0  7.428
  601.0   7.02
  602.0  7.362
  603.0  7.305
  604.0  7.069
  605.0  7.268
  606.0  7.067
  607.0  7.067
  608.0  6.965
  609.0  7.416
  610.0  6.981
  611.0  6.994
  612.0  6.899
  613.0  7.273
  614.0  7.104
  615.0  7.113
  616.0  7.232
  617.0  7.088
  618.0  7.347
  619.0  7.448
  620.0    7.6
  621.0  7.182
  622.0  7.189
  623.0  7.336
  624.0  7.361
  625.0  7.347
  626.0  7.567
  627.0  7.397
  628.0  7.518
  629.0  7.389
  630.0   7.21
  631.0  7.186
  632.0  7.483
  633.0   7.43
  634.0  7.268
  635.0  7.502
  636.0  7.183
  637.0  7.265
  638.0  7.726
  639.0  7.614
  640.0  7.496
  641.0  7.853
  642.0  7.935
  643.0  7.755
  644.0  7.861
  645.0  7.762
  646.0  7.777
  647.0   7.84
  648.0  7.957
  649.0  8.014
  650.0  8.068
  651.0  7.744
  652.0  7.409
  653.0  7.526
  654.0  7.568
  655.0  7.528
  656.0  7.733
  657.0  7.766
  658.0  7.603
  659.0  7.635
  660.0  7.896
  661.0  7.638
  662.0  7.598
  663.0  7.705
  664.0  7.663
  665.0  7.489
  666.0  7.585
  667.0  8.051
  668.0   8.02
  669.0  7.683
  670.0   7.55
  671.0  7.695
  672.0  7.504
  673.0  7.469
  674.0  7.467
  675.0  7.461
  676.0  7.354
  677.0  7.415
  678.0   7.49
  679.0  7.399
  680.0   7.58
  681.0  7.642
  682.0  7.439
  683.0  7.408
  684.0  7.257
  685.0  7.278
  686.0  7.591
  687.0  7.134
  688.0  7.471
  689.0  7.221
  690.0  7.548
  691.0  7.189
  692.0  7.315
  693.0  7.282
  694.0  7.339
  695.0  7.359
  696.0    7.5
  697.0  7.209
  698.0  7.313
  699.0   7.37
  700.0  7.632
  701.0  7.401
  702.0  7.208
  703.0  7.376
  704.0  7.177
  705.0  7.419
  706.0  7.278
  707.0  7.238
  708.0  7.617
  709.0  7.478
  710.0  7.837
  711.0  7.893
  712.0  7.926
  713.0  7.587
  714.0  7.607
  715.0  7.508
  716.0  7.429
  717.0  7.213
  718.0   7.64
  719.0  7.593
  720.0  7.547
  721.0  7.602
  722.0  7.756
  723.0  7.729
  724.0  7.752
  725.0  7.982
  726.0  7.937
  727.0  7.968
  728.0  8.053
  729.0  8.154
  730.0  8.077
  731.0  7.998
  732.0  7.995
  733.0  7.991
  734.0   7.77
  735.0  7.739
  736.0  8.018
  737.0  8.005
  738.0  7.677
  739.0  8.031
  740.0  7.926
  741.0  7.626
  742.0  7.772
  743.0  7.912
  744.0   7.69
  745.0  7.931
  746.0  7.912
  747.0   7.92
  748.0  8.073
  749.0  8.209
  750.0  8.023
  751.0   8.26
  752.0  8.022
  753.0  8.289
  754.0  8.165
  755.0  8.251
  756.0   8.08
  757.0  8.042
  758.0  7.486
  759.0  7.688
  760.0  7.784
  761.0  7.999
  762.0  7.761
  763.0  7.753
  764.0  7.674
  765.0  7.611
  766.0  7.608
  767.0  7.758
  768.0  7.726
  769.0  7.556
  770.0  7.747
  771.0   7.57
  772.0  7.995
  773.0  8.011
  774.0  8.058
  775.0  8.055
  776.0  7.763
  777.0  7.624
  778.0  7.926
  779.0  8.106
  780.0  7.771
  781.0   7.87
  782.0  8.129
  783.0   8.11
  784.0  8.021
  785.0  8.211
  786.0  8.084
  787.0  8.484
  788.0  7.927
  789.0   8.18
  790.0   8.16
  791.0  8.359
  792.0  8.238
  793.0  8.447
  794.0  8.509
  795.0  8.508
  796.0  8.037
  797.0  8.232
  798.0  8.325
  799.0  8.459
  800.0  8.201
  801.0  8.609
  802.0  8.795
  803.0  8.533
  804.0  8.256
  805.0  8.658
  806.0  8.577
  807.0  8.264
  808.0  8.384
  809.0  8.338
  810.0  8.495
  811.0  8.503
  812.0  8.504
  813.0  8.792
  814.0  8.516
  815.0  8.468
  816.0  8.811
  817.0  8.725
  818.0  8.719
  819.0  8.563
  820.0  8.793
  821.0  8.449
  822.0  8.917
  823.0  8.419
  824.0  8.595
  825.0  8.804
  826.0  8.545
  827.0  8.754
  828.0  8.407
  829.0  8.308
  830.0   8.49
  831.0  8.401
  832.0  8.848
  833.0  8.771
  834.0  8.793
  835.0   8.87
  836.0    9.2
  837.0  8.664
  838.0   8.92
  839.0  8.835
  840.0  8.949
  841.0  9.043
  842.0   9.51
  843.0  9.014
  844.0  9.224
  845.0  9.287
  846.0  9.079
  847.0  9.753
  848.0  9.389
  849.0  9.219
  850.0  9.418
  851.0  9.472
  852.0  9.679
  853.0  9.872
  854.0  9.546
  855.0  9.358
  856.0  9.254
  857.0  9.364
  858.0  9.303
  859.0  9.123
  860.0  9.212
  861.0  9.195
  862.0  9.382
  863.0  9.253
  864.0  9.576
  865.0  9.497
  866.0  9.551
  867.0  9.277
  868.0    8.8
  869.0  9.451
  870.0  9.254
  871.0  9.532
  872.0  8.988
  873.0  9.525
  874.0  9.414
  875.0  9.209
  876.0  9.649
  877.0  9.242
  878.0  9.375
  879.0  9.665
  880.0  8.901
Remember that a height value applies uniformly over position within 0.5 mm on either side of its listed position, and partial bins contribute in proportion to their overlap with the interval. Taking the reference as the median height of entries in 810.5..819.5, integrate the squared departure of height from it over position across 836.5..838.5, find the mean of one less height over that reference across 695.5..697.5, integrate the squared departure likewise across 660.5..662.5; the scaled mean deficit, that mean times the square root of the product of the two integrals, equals 0.07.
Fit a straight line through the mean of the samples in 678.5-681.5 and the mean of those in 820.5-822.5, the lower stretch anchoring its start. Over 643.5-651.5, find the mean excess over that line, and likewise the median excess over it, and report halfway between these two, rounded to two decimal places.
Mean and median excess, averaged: 0.59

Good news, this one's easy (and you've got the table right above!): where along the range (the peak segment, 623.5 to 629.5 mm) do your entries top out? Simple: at 626.0 mm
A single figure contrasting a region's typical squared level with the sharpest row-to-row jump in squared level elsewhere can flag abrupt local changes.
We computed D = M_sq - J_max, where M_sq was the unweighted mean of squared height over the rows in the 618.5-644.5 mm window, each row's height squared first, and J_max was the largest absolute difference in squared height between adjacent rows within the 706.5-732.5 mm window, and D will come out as 49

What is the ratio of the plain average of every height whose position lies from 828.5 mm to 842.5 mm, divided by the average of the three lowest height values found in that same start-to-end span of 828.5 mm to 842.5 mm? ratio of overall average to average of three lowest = 1.05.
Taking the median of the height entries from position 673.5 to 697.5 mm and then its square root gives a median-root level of 2.72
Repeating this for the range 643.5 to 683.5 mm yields 2.76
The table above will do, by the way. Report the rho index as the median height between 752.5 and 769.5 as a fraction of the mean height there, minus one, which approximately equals -0.010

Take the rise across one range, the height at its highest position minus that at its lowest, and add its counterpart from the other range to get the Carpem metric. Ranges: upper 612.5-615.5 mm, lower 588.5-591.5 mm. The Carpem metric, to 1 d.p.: -0.2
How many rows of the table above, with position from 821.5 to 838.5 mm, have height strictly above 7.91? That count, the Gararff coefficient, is 17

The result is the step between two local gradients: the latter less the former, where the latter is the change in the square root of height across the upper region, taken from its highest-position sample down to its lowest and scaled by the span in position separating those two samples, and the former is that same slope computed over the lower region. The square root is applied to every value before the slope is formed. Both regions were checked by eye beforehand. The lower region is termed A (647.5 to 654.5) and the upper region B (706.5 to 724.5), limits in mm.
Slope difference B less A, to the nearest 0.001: 0.017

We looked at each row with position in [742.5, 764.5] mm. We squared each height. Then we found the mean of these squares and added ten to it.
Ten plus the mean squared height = 73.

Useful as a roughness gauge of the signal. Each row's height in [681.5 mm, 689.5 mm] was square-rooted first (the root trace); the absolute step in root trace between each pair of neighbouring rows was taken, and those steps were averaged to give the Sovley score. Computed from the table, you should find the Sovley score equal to 0.041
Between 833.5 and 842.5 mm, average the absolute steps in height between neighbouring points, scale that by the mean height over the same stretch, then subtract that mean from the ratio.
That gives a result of -8.9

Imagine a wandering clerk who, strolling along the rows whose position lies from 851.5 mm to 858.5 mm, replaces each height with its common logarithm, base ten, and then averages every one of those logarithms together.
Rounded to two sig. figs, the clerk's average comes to 0.98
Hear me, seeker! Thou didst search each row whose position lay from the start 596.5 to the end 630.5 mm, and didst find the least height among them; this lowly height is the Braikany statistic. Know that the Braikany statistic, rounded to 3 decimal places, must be 6.899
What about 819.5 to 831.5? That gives 8.308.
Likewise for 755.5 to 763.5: 7.486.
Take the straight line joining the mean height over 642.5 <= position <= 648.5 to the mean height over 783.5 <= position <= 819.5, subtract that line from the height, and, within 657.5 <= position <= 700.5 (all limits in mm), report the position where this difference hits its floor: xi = 687.0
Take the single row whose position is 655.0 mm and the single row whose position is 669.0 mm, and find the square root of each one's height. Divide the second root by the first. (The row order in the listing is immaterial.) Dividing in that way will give 1.01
